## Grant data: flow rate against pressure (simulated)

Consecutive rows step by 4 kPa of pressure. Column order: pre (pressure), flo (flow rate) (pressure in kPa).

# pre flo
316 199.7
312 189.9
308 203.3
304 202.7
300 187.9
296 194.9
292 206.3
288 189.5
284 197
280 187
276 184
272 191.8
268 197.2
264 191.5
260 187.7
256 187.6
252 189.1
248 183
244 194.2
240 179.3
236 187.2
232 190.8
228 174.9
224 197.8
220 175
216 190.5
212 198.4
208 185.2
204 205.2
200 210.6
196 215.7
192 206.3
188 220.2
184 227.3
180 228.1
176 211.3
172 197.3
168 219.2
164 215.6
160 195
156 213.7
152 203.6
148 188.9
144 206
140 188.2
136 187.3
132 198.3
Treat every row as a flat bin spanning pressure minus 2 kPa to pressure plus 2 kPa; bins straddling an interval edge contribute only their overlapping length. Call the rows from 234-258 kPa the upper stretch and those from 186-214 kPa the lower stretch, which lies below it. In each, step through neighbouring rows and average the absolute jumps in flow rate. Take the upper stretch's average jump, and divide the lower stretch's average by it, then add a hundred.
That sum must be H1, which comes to 101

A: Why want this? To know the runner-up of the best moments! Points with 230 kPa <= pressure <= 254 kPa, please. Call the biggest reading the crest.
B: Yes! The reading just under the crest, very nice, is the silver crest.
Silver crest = 190.8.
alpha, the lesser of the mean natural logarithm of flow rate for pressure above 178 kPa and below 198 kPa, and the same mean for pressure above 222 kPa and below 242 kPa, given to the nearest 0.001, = 5.225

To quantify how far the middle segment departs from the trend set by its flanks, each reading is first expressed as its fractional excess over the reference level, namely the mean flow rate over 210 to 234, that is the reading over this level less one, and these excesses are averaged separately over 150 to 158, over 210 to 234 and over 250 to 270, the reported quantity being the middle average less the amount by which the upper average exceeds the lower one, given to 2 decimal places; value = 0.10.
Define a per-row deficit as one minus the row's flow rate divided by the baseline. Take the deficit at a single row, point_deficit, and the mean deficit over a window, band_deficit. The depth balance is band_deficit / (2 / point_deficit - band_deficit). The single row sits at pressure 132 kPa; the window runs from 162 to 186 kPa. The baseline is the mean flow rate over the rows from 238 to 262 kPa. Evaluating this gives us 0.0049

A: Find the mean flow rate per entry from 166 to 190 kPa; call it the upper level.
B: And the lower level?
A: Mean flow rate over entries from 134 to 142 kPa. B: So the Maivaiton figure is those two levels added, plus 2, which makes 407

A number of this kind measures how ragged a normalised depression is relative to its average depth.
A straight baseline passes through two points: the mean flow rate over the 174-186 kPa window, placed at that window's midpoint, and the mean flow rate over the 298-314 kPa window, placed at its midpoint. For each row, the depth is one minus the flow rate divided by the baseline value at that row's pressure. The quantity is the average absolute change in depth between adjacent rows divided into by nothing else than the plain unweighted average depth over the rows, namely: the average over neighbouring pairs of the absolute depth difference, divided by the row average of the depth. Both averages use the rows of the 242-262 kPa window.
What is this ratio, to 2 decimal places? 0.25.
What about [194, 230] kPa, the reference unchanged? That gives 0.66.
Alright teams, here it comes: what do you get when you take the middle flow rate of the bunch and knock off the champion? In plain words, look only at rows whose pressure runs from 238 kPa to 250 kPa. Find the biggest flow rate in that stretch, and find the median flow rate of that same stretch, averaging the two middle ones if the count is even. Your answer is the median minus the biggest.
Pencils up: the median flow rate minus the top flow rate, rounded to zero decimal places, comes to -11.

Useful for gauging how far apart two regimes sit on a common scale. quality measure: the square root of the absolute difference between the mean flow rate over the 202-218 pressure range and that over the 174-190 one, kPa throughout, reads 5.2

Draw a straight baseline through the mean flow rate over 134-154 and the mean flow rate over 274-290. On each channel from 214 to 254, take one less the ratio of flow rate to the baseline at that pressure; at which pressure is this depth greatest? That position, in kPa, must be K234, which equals 220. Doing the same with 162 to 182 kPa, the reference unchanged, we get 172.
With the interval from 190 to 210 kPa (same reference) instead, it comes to 208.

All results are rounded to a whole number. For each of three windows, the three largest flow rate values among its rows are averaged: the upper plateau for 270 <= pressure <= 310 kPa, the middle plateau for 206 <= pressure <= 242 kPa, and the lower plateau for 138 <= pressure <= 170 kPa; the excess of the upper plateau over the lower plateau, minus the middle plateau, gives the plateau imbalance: -208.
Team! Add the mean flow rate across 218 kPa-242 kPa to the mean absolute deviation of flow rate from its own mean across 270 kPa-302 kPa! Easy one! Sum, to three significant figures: 189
